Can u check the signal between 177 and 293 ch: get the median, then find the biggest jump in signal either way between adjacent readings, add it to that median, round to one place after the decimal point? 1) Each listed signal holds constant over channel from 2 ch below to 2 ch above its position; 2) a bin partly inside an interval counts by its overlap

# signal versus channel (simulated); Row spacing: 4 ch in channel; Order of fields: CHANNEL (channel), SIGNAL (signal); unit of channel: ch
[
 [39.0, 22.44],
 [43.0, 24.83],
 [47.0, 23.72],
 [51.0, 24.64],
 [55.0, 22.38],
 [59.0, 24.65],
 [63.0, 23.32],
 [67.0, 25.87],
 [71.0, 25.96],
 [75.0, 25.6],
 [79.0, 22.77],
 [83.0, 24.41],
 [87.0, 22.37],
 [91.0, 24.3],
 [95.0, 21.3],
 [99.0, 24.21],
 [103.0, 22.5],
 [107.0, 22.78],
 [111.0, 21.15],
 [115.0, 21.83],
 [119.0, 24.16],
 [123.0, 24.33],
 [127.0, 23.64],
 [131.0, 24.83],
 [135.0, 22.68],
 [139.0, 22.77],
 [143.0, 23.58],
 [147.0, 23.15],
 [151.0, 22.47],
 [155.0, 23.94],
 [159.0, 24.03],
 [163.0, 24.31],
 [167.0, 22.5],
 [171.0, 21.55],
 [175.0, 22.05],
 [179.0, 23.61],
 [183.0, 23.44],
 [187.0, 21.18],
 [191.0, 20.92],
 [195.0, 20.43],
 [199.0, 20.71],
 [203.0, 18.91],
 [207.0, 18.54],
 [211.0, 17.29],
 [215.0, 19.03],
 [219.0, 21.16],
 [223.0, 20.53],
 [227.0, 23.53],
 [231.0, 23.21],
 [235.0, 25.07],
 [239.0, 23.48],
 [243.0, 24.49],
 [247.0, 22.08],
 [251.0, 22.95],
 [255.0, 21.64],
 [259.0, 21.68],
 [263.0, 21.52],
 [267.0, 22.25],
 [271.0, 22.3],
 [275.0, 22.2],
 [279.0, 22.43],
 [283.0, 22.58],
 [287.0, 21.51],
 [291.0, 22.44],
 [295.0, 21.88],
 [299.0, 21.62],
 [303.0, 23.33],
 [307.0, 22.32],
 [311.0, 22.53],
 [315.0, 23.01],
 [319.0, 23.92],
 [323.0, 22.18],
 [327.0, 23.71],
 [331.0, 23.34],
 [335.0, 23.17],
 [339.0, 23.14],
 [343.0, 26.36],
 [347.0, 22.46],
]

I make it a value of 25.1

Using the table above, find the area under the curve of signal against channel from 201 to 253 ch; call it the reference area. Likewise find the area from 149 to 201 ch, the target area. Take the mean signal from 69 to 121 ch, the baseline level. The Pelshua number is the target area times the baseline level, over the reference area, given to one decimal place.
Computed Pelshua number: 24.2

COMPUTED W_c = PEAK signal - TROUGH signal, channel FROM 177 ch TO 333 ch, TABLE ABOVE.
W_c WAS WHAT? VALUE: 8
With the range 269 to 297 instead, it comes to 1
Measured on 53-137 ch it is 5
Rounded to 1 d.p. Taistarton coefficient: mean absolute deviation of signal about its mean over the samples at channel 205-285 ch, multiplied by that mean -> 30.2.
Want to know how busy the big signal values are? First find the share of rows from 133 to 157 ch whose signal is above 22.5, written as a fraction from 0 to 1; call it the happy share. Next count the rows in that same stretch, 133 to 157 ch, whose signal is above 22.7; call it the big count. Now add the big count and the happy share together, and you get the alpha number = 4.8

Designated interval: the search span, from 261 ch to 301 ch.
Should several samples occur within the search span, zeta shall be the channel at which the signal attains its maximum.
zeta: 283.0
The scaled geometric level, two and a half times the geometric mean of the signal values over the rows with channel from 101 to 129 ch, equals 57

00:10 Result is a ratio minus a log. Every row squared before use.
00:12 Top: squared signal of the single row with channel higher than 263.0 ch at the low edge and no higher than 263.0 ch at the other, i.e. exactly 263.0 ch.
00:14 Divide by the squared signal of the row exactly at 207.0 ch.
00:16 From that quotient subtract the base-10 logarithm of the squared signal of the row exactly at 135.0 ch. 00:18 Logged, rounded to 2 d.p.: -1.36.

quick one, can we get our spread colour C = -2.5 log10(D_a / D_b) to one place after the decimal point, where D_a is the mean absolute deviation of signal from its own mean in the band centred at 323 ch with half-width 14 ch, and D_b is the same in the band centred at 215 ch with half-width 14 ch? 1.3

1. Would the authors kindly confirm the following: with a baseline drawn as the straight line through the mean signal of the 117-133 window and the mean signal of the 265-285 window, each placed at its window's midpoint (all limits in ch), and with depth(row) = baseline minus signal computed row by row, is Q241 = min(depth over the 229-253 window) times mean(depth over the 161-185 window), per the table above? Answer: -1.6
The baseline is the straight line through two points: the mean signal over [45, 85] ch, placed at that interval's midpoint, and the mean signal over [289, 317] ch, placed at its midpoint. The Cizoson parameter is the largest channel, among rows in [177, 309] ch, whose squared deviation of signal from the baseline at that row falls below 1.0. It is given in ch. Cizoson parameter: 307.0 ch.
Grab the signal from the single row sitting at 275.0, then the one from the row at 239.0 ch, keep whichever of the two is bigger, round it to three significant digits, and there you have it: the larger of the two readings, 23.5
